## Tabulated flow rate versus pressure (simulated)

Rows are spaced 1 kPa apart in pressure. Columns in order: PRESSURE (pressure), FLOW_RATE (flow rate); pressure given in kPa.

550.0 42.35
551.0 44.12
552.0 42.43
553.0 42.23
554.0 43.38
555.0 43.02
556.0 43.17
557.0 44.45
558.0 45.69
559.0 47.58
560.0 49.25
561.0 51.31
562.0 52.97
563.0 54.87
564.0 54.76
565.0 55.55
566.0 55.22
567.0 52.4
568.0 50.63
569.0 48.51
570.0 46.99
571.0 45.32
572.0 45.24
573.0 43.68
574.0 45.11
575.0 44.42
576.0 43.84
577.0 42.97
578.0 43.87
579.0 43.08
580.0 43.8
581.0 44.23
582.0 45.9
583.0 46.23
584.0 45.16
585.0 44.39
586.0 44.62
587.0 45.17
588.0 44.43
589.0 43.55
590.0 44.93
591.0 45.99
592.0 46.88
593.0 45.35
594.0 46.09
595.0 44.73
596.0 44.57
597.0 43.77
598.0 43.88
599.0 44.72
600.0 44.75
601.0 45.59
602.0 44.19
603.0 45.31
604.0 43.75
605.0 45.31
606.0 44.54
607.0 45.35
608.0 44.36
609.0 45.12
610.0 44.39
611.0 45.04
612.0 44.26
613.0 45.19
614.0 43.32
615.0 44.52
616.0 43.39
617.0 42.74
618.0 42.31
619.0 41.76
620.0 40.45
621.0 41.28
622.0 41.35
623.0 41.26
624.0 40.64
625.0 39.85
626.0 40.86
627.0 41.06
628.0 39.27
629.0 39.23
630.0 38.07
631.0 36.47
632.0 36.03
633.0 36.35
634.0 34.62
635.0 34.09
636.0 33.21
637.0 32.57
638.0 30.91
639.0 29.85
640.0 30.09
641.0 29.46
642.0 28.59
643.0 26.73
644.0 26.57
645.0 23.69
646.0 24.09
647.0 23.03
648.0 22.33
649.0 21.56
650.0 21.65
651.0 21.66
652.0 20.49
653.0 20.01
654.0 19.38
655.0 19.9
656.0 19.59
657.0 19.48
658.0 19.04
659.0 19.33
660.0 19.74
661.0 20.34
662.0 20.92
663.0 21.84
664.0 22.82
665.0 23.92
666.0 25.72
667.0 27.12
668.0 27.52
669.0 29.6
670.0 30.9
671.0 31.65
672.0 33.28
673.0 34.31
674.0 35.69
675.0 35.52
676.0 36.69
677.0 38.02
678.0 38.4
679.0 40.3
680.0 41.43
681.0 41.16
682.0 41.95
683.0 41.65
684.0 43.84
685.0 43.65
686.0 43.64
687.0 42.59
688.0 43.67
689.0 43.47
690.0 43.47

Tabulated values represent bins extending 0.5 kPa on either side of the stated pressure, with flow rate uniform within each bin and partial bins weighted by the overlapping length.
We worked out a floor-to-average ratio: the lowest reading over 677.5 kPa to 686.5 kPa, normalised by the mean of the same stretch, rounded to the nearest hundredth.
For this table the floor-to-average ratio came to 0.92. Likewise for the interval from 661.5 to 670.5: 0.82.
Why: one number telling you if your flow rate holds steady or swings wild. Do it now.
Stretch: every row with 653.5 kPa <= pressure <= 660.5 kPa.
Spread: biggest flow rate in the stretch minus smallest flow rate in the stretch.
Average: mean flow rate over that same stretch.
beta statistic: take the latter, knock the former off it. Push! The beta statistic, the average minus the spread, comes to 19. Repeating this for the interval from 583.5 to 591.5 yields 42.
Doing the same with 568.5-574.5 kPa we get 41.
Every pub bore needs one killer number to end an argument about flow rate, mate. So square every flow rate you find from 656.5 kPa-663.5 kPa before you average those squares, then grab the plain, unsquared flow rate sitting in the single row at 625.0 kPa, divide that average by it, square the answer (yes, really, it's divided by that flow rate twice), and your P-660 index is 103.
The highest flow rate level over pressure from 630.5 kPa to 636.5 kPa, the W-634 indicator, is 36.47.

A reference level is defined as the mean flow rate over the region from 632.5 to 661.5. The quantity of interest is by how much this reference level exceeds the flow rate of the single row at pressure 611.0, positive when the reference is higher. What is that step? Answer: -19.9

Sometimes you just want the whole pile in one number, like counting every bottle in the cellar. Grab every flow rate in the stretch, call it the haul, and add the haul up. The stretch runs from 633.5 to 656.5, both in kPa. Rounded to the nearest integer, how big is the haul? 594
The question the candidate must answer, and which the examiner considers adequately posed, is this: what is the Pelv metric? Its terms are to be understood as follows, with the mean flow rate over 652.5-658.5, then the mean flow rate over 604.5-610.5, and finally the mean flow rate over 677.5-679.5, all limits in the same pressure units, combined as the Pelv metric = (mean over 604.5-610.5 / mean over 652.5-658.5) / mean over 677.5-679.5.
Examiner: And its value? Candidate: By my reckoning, 0.058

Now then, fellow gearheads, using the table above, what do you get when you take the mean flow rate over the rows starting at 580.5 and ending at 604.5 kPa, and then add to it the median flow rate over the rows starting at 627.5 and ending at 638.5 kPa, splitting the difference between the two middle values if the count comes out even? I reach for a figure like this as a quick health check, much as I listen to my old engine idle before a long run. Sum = 81.0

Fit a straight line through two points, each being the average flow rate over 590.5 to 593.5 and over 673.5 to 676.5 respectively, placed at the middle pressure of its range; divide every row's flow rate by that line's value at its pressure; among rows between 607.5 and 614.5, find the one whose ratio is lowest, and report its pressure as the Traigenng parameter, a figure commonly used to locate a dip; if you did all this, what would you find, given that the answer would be 614.0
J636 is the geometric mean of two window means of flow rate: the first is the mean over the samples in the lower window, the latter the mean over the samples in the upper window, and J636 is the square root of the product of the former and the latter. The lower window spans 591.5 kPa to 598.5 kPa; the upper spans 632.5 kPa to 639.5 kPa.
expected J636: 39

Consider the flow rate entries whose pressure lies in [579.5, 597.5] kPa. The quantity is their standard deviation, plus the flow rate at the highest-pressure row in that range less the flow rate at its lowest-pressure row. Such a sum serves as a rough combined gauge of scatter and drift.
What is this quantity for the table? 0.9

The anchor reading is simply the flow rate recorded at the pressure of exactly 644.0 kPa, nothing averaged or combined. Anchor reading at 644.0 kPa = 26.57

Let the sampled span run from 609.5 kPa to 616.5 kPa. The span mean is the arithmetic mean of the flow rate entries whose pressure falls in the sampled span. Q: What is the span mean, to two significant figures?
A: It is 44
